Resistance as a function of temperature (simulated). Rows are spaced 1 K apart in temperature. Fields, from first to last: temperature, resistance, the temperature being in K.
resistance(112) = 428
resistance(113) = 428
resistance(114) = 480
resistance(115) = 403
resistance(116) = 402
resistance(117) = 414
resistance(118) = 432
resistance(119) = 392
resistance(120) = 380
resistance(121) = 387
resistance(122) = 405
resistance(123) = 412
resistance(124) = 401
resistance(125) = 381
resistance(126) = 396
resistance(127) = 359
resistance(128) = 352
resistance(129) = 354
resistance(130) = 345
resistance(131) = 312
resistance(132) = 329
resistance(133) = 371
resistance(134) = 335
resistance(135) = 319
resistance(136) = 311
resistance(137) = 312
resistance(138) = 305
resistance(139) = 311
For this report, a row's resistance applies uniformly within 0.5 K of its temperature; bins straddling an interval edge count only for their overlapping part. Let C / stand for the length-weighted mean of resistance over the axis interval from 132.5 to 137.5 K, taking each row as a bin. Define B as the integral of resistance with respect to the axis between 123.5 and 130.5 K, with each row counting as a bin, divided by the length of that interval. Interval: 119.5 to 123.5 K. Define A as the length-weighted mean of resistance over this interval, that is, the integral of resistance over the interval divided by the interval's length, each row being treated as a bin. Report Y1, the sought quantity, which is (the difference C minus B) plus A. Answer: 356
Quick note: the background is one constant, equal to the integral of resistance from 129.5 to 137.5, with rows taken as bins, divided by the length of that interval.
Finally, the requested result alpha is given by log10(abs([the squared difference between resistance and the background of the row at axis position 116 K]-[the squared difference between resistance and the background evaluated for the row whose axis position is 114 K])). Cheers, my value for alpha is 4.2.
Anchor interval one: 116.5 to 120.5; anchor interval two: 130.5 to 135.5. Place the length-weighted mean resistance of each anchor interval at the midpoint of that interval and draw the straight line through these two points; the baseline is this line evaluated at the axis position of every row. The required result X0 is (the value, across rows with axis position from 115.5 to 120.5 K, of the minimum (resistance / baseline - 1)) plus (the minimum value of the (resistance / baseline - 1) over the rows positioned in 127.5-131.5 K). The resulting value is -0.134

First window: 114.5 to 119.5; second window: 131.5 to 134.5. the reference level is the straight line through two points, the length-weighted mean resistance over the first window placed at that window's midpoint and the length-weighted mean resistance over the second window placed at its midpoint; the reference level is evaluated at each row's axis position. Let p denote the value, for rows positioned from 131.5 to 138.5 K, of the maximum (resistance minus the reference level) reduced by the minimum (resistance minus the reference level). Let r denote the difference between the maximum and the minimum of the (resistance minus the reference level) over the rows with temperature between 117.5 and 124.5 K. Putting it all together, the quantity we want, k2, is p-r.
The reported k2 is 4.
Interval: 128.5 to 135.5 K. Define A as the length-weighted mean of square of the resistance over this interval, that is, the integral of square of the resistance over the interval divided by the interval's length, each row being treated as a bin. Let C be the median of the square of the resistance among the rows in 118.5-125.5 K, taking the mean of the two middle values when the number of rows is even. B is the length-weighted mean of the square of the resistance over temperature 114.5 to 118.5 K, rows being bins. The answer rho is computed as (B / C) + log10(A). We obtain 6.17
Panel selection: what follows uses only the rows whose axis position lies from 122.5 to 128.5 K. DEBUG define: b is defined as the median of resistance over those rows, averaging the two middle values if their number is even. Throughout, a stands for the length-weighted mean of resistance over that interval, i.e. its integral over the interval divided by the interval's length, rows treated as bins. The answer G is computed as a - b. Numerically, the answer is -5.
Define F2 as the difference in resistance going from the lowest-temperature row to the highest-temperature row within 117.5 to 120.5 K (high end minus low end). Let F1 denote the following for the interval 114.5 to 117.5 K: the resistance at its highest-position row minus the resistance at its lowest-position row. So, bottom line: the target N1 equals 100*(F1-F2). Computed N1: 6300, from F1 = 11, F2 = -52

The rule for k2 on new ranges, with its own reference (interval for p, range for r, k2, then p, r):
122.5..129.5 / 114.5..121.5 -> -4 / 40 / 44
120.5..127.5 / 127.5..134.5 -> -30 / 37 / 67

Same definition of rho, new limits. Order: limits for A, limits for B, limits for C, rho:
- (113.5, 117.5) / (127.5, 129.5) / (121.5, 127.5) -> 6.04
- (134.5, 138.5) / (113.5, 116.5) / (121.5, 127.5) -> 6.15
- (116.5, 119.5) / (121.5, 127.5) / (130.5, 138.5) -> 6.78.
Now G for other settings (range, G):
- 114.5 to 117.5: 3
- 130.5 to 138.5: 9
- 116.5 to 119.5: -1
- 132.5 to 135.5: 7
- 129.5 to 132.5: 0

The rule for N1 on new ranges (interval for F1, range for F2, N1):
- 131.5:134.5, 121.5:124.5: 1000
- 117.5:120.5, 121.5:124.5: -4800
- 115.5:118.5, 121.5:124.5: 3400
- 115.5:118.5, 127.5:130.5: 3700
